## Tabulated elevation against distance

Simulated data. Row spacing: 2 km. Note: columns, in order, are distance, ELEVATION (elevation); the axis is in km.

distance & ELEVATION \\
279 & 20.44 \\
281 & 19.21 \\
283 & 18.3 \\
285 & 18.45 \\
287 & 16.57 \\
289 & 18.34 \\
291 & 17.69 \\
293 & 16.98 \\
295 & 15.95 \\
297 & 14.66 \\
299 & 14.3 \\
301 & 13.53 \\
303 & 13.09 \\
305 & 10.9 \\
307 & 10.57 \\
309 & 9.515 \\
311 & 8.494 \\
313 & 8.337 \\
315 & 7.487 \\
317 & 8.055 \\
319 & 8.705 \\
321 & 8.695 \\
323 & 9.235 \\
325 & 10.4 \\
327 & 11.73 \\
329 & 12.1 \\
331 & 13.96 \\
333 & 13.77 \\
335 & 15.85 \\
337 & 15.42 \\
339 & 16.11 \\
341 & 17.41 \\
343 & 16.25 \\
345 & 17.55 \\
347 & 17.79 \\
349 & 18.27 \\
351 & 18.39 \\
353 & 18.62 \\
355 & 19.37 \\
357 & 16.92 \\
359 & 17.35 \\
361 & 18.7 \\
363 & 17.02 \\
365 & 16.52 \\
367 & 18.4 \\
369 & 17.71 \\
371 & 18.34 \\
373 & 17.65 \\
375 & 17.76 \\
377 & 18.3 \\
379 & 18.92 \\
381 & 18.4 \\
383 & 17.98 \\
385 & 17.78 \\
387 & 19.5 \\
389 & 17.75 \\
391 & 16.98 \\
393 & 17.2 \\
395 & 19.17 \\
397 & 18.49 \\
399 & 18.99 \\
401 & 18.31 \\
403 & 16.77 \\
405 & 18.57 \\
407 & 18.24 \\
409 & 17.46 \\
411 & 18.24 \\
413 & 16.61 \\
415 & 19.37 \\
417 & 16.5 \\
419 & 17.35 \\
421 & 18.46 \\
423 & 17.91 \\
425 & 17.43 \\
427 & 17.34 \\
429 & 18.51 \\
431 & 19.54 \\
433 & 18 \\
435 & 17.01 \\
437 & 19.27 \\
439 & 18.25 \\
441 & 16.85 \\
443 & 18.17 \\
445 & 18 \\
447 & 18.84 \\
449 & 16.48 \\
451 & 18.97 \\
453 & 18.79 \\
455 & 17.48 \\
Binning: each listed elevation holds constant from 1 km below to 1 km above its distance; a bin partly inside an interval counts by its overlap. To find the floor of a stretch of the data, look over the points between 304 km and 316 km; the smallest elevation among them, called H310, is 7.487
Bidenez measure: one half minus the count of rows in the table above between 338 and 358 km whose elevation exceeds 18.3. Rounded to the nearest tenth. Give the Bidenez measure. -2.5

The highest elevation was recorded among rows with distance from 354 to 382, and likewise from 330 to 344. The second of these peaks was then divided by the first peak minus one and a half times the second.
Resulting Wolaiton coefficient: -2.6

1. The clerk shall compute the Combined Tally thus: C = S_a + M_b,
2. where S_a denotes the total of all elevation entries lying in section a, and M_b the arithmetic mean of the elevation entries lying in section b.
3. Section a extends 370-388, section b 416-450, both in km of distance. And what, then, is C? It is 183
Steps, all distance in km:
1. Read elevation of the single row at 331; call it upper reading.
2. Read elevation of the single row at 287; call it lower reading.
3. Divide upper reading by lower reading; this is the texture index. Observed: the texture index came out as 0.8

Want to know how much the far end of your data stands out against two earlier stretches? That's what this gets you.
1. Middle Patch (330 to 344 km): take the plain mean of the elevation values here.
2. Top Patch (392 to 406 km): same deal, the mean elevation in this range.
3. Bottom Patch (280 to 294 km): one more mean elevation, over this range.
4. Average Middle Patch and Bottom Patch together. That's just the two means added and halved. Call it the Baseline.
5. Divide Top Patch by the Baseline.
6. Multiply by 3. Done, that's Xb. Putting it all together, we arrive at 3.3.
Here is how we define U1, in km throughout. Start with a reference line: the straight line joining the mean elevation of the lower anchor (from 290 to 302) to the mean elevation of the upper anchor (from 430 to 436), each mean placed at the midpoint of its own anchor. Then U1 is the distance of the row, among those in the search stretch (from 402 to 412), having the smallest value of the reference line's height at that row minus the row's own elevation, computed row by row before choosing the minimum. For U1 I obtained 405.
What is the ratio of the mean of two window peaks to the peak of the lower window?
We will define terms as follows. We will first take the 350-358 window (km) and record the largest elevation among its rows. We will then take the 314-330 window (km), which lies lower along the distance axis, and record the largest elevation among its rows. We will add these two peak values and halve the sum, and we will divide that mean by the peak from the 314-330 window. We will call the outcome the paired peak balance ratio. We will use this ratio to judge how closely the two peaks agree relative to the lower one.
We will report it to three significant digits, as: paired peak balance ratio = 1.30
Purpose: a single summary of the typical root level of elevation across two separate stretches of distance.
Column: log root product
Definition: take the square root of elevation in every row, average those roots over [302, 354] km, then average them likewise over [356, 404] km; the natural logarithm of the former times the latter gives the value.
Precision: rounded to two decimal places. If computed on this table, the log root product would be 2.71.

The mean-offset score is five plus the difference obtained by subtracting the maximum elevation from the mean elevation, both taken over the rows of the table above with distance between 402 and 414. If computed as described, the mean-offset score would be 4.08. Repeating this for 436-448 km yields 3.96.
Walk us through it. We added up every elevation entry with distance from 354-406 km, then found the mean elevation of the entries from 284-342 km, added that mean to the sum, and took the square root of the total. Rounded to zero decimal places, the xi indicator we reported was 22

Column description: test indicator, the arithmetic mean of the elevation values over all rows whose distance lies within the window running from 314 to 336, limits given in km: 10.9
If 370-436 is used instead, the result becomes 18.0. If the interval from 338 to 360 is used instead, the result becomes 17.6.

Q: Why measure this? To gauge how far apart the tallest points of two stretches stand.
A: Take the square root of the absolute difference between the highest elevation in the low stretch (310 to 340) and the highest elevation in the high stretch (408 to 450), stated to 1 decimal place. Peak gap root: 1.9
